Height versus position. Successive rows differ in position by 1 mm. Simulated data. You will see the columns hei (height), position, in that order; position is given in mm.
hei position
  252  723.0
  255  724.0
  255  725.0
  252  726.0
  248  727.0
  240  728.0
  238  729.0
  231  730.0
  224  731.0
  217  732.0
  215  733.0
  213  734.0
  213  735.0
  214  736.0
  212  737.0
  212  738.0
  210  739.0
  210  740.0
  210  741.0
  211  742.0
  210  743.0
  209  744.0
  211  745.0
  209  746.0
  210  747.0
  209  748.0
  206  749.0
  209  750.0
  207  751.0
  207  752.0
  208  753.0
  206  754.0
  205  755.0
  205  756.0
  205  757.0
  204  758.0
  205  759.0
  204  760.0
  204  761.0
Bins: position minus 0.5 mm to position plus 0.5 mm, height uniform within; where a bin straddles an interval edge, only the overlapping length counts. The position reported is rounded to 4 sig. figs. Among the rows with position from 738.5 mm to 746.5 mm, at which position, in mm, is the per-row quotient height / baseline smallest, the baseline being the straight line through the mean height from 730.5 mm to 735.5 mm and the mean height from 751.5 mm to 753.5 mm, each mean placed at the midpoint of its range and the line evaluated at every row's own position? 739.0 mm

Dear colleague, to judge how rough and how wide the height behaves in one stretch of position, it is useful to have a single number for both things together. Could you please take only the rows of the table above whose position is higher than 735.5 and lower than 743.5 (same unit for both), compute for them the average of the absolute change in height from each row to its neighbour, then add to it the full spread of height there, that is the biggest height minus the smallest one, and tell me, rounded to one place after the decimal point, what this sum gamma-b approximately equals 4.9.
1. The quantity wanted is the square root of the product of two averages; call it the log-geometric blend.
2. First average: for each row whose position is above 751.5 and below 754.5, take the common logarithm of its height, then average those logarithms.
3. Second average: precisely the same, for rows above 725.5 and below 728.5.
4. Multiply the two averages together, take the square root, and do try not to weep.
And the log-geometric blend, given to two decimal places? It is 2.35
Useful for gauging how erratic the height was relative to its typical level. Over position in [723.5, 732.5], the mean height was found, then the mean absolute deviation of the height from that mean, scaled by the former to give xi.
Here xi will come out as 0.046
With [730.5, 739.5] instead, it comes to 0.013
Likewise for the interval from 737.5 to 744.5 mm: 0.003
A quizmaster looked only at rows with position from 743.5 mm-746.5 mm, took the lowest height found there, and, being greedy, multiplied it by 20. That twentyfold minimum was 4180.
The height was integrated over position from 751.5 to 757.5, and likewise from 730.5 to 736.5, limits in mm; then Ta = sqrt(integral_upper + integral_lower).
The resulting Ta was 50.3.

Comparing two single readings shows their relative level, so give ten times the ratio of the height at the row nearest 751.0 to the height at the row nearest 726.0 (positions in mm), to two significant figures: 8.2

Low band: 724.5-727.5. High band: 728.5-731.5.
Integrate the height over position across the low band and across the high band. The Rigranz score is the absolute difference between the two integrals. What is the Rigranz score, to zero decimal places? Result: 62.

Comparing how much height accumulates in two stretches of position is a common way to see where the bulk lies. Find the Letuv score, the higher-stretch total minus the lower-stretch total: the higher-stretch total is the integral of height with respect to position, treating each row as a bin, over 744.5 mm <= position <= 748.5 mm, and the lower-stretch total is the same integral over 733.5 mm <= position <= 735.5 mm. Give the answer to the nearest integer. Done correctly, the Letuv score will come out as 413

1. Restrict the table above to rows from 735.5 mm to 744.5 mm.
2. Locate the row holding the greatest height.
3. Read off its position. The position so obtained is 736.0 mm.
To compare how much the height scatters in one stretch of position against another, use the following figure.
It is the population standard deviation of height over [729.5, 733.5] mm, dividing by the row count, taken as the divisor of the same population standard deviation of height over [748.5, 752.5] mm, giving 0.17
